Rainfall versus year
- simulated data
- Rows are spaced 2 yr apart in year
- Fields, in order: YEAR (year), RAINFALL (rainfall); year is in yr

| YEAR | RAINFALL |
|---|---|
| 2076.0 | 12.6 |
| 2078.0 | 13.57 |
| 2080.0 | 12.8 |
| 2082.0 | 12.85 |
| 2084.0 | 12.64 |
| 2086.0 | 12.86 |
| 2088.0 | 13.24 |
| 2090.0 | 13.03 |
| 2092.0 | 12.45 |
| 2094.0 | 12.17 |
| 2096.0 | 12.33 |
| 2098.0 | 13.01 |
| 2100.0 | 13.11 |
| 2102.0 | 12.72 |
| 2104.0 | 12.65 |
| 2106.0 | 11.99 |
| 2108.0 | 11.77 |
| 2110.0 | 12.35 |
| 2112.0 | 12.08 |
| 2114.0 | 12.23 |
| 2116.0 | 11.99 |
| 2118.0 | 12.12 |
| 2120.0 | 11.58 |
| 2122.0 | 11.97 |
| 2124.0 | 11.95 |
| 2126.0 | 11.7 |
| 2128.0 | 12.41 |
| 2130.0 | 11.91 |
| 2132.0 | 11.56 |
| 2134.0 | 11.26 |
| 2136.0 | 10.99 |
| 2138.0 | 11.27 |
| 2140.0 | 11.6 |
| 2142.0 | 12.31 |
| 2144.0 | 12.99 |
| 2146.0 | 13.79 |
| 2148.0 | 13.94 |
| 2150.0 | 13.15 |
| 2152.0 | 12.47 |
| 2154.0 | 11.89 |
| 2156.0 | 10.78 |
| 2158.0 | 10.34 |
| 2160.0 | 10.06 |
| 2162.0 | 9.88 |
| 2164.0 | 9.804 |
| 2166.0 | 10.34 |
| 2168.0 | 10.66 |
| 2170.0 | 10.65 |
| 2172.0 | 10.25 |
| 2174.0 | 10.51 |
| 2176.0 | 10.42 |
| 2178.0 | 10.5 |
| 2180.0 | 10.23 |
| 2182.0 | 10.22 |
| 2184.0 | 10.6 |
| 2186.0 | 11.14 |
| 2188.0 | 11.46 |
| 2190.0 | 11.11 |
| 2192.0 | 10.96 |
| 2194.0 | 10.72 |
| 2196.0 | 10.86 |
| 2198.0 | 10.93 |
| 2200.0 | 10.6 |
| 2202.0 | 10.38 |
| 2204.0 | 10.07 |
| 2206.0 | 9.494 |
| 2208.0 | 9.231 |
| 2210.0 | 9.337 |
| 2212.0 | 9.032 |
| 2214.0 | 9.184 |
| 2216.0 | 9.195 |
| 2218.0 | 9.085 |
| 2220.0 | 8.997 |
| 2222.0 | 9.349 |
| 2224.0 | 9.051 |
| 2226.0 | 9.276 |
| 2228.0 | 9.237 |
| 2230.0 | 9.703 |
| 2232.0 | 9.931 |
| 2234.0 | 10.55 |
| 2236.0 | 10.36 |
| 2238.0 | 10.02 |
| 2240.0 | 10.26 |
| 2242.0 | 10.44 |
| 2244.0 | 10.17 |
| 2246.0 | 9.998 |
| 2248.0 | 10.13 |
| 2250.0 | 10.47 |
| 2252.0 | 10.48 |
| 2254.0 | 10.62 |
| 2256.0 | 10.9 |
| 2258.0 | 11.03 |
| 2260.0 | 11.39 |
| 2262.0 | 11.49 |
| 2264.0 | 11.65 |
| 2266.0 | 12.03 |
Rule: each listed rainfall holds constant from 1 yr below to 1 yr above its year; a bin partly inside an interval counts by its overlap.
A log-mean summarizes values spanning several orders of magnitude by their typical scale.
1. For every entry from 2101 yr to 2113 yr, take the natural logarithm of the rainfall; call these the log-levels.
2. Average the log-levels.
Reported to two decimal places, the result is 2.51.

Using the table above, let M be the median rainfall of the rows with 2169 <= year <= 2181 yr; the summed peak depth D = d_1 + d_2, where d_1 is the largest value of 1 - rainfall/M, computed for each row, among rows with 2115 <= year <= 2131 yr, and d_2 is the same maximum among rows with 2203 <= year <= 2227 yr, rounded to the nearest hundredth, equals 0.03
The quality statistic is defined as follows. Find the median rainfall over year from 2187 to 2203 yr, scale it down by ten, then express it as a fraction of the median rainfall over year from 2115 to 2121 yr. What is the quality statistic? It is 0.091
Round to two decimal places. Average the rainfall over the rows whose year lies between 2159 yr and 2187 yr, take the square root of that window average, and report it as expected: 3.22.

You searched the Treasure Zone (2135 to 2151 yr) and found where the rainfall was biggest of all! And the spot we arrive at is 2148.0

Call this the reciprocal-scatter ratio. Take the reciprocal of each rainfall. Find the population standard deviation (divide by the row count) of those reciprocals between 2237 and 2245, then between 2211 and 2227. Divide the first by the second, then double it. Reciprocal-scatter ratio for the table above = 2.1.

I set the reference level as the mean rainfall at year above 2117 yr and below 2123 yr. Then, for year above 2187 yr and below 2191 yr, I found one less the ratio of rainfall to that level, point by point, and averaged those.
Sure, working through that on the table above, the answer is 0.05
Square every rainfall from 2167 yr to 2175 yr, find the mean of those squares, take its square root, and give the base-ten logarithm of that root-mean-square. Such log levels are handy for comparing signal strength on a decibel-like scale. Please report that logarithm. 1.02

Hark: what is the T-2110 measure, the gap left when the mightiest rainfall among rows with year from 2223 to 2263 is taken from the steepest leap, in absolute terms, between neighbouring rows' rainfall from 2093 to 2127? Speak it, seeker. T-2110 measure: -10.8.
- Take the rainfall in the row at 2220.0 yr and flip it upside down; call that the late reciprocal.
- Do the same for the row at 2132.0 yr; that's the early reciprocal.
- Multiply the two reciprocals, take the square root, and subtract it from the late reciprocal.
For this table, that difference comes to 0.013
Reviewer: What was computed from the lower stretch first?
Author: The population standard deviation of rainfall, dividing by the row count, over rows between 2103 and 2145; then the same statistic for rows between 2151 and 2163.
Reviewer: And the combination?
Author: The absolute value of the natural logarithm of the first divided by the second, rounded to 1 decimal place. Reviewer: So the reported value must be 0.7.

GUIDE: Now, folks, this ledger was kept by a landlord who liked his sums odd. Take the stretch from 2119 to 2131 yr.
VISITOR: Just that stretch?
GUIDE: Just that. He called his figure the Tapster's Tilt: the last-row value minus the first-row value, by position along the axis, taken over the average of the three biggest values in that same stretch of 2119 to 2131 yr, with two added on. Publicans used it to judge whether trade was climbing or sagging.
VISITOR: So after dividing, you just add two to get 2.03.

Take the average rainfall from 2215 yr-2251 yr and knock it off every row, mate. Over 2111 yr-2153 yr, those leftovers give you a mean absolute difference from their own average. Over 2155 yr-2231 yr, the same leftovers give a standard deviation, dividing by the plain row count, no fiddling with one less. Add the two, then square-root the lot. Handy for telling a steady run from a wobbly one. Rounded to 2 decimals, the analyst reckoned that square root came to 1.13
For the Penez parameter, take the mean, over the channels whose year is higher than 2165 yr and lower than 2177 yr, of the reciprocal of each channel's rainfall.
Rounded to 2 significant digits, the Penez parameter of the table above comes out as 0.096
